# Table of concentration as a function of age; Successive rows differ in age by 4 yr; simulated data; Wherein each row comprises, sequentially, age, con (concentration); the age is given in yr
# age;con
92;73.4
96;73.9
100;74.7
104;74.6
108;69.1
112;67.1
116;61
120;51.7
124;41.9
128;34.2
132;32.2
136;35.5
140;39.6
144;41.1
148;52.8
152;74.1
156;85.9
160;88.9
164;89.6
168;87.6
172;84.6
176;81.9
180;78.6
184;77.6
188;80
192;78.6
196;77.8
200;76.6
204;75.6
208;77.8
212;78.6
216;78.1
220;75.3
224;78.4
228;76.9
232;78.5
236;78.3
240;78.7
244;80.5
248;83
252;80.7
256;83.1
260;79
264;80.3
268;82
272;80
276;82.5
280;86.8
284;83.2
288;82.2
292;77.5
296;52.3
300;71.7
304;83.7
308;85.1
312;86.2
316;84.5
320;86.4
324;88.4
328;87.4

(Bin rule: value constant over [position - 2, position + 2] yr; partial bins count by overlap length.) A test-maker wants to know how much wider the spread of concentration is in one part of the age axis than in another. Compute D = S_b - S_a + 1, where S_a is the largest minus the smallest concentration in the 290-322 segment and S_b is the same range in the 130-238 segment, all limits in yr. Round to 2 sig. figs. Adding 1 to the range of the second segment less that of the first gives 24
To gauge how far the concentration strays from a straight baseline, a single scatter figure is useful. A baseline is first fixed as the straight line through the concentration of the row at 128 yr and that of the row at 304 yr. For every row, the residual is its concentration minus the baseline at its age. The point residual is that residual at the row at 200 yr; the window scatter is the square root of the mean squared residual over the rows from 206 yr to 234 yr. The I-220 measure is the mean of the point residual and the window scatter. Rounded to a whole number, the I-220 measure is 20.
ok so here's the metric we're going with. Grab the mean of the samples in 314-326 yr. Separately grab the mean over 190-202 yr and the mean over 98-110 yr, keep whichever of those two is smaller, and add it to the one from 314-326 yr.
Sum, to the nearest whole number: 159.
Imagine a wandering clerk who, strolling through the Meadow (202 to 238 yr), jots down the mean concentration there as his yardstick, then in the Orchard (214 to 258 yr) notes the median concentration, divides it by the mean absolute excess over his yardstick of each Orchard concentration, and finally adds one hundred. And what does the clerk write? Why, 135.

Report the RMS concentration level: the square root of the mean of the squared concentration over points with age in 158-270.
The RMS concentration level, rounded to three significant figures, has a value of 80.3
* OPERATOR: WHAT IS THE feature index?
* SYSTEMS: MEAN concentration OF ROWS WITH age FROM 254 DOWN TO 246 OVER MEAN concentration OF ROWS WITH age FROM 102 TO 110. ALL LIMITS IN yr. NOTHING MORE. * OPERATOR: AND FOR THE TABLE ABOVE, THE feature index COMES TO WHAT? 1.1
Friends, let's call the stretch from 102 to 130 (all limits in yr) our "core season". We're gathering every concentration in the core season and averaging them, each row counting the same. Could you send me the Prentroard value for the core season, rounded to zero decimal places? 57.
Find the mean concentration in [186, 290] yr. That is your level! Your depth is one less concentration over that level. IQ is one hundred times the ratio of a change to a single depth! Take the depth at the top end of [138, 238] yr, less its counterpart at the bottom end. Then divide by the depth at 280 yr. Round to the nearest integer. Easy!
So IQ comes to 546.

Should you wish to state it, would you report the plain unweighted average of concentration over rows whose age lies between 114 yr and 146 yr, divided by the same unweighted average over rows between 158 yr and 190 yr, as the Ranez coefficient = 0.50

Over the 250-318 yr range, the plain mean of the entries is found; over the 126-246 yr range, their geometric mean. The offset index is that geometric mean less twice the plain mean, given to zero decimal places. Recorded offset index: -91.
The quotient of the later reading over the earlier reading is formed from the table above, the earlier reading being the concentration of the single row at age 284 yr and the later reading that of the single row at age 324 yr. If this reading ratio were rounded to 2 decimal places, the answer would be 1.06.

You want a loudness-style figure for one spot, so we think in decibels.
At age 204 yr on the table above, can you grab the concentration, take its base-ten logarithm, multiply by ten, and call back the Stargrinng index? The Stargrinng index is 18.8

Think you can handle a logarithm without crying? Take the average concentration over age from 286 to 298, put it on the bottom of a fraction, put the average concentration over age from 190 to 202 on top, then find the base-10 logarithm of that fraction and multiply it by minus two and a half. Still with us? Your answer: -0.10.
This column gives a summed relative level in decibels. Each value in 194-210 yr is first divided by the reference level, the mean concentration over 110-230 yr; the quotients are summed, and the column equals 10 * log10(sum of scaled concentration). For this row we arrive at 6.52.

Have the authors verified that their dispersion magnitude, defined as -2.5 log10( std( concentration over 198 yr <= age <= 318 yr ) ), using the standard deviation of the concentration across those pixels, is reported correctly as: -2.0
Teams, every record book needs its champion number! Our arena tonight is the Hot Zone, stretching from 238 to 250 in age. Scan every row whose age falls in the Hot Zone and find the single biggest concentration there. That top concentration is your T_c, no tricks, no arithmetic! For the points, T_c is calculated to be 83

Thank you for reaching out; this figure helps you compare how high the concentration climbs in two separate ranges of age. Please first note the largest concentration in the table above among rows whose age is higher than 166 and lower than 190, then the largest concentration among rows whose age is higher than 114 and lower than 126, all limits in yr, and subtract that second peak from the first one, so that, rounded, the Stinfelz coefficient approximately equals 27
